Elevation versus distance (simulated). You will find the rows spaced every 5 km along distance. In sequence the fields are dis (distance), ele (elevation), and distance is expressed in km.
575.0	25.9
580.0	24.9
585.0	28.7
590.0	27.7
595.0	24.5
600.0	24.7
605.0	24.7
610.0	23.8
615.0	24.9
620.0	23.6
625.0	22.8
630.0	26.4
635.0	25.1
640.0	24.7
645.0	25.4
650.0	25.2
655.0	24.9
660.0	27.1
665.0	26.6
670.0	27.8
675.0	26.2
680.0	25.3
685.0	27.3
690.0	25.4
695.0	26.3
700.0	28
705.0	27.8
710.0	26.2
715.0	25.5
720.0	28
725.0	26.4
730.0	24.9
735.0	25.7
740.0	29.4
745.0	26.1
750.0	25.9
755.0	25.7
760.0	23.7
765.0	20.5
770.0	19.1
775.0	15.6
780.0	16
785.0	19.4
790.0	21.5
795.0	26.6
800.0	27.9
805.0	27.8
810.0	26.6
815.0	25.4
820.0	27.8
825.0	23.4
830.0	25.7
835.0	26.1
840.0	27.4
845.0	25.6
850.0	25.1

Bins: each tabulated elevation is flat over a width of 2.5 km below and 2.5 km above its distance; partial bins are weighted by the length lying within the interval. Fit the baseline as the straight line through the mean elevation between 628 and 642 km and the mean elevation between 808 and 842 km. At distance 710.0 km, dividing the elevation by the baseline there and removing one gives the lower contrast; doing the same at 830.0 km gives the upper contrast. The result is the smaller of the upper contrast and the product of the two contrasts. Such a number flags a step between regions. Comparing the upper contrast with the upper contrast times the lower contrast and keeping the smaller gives -0.01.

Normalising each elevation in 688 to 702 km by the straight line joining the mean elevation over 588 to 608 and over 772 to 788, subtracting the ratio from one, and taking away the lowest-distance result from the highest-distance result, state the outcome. -0.15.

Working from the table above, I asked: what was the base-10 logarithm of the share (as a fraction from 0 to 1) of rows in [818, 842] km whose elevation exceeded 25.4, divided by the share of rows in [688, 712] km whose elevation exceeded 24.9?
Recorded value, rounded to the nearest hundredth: -0.10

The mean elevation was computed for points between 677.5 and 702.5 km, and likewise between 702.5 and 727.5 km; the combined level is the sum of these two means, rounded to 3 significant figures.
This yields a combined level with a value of 53.2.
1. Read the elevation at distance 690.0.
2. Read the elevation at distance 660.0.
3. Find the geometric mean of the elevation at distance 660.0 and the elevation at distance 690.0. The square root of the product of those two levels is 26.2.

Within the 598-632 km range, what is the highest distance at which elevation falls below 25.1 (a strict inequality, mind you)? 625.0 km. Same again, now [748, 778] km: 775.0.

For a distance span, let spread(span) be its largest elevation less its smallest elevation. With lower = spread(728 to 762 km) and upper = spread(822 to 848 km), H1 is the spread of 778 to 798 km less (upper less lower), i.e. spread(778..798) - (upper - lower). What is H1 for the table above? 12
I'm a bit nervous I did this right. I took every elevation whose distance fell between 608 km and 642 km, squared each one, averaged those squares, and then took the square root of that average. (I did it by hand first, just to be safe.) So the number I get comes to 24.5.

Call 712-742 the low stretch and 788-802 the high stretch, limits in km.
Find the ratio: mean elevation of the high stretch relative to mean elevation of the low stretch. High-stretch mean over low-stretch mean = 0.95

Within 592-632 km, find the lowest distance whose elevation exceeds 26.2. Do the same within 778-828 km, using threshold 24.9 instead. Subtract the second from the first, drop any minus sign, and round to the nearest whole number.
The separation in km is 165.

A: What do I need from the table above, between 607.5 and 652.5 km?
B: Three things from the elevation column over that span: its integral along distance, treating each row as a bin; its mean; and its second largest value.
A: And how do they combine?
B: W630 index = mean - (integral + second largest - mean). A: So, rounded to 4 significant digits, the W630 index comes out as -1086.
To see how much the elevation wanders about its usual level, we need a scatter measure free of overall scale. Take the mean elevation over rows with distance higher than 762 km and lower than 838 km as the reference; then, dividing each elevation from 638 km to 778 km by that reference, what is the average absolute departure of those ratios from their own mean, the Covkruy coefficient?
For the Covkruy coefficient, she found 0.075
